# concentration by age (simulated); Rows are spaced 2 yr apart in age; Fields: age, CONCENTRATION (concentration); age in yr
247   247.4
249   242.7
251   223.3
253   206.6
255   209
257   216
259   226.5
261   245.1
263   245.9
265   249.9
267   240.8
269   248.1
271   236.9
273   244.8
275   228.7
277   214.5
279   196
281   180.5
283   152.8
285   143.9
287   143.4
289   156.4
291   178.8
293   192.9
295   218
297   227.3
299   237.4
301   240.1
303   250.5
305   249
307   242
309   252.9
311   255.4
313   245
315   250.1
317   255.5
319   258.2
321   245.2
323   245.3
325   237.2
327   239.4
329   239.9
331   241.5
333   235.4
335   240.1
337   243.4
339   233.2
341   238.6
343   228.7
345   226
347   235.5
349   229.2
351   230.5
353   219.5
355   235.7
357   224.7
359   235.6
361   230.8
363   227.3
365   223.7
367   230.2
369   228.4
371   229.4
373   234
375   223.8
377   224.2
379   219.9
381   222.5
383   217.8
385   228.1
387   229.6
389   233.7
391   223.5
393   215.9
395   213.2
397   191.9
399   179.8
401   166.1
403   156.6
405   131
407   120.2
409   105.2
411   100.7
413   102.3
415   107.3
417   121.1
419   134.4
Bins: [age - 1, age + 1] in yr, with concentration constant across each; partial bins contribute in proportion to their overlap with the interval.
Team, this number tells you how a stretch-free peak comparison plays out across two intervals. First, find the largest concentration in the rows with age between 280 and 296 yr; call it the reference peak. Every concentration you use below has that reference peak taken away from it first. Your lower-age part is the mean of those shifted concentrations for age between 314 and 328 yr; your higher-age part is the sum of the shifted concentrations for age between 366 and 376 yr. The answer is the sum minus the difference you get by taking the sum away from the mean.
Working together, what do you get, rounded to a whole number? 82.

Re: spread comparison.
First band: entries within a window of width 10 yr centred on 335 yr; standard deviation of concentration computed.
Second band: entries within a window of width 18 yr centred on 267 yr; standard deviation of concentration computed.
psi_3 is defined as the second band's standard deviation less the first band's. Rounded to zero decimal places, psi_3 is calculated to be 4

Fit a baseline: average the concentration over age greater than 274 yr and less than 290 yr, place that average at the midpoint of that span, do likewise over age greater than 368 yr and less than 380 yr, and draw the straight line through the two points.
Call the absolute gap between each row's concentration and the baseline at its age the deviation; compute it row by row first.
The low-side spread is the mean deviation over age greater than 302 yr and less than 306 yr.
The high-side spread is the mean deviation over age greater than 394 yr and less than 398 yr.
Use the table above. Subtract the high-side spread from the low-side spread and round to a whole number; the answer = 25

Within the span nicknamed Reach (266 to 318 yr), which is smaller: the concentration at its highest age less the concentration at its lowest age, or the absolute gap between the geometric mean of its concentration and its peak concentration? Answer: 15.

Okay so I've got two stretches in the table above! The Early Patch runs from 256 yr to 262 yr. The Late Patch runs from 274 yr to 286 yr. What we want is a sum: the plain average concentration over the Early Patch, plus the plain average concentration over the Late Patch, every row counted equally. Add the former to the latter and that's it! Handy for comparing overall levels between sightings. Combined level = 415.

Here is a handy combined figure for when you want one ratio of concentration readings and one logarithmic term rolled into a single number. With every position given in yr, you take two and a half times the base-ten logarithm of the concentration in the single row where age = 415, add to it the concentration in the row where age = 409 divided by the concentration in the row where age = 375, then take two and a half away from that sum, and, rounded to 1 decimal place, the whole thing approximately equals 3.0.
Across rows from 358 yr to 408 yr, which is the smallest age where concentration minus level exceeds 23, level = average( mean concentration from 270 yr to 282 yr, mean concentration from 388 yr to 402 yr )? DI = 359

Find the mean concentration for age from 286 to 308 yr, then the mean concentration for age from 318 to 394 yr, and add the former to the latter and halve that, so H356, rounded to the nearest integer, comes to 222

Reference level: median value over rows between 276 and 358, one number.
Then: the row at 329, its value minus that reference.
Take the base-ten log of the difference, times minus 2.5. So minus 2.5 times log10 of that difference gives -1.6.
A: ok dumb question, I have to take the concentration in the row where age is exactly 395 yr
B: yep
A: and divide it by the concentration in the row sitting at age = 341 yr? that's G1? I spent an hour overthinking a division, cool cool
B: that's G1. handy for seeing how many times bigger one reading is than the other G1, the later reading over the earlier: 0.89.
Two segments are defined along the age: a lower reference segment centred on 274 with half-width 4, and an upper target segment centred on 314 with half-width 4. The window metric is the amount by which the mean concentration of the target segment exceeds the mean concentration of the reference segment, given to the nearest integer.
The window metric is 20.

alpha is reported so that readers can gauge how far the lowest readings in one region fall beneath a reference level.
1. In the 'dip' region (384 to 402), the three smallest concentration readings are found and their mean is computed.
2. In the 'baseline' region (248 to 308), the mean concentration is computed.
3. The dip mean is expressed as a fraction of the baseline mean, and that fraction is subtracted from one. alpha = 0.17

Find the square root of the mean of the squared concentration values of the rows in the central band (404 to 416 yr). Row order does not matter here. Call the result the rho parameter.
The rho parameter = 112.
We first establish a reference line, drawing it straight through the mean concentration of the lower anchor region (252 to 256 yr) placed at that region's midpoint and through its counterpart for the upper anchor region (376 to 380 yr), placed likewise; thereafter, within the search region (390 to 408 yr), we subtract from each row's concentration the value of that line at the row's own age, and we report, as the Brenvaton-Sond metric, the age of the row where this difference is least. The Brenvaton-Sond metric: 407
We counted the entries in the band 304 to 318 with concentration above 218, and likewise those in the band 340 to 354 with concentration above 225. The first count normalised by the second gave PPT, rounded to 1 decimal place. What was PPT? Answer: 1.2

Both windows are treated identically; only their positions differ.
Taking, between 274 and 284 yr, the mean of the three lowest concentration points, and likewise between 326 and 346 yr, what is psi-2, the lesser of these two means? 176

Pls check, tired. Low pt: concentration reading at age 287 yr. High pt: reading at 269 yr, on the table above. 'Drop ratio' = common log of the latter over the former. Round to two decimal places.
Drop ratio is 0.24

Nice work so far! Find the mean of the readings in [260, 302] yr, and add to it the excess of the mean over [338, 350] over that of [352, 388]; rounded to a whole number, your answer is 215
